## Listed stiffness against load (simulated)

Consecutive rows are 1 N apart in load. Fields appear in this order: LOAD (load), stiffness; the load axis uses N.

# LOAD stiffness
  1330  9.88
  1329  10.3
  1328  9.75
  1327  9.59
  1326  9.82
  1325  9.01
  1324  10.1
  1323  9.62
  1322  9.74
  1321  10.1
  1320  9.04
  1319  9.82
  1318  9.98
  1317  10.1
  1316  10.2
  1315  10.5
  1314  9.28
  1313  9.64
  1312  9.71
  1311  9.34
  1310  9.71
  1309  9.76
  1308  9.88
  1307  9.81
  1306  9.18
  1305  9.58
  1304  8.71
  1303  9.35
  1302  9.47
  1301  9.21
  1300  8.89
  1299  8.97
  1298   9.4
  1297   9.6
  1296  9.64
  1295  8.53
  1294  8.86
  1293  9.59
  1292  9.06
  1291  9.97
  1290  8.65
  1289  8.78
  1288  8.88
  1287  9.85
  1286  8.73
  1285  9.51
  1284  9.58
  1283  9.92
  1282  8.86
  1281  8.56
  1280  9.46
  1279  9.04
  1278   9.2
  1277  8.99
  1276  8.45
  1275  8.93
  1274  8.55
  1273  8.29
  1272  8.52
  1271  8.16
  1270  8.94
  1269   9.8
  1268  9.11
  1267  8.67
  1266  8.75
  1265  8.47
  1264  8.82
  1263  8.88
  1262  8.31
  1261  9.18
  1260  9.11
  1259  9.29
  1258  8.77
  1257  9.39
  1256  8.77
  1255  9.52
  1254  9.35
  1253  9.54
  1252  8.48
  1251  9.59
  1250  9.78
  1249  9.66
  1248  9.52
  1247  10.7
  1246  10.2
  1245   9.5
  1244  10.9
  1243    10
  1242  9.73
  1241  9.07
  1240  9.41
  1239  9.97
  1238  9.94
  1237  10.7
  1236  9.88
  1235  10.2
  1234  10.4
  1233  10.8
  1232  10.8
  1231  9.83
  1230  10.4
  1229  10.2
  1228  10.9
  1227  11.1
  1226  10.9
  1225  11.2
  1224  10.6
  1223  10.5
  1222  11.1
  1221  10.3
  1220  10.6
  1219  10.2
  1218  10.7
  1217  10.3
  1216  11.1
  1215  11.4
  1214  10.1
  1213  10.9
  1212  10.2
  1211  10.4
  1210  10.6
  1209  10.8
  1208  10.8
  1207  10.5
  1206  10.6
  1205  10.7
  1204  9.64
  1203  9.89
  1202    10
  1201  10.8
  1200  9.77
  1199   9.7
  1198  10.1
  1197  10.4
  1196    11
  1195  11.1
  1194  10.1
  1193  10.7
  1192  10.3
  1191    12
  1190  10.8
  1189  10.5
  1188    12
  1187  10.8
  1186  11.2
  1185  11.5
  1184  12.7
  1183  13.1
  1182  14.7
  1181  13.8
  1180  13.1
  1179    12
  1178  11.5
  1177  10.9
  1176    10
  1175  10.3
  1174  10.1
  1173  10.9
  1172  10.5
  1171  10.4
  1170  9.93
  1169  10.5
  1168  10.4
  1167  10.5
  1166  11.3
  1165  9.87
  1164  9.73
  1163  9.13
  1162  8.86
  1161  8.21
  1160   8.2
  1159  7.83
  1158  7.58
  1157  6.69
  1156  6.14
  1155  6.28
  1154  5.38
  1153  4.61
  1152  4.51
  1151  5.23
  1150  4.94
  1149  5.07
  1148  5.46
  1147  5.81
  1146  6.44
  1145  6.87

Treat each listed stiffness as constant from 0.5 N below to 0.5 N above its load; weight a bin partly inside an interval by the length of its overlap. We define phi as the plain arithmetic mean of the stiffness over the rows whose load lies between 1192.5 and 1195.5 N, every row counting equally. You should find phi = 10.6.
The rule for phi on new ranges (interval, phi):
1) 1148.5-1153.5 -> 4.9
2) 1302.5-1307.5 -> 9.3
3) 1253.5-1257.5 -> 9.3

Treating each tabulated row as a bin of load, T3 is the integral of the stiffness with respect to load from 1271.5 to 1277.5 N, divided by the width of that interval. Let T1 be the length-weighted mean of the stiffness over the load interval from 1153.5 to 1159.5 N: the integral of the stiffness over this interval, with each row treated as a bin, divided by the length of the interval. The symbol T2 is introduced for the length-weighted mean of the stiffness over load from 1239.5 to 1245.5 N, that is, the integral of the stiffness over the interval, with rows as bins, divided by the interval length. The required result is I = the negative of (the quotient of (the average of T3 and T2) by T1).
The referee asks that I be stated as -1.38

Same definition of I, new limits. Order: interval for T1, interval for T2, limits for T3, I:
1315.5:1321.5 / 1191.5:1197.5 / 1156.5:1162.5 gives -0.94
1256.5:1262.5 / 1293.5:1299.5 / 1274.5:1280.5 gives -1.01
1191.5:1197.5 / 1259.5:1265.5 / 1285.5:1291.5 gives -0.85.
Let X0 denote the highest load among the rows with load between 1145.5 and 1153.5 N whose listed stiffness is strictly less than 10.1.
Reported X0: 1153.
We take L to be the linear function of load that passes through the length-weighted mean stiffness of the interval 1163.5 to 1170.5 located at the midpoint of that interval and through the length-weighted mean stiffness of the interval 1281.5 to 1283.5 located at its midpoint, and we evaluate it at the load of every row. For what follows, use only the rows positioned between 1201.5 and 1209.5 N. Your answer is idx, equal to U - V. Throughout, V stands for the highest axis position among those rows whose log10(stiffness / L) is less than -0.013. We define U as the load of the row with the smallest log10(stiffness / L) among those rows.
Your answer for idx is 0 N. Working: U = 1204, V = 1204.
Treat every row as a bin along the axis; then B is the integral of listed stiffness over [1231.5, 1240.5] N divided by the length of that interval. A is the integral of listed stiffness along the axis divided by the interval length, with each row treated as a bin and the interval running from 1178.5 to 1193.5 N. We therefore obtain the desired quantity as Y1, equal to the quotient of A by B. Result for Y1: 1.17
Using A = 11.9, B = 10.2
